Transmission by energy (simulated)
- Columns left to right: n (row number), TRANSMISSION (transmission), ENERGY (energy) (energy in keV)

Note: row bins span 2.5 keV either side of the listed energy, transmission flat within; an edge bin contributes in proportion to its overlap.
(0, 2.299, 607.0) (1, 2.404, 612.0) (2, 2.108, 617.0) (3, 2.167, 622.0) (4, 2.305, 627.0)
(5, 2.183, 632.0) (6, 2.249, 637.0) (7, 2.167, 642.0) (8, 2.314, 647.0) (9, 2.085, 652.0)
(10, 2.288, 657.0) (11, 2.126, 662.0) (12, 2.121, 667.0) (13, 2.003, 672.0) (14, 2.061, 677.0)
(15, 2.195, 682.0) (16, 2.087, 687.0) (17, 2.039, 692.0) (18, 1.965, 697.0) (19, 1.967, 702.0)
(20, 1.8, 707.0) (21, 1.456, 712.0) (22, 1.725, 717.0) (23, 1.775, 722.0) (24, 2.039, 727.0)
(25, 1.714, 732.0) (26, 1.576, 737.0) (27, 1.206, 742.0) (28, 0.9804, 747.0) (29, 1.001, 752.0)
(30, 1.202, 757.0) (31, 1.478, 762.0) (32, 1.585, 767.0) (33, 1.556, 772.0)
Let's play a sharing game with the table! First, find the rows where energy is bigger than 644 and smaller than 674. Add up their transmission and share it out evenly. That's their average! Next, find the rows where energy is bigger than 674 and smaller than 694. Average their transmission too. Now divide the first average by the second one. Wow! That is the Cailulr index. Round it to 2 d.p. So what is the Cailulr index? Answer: 1.03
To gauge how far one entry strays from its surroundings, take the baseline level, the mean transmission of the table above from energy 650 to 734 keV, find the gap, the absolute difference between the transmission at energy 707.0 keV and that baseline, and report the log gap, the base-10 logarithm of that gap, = -0.8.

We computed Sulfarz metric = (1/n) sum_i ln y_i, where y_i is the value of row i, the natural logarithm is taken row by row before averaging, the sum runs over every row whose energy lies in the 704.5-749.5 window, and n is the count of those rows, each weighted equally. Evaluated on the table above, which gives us 0.44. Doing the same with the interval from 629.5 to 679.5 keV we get 0.77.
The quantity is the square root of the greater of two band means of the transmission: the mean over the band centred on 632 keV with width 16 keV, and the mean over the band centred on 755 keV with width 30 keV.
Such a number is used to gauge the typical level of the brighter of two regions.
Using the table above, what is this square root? 1.50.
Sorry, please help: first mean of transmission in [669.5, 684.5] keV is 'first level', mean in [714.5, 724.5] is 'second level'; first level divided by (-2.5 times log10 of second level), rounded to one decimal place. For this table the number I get -3.4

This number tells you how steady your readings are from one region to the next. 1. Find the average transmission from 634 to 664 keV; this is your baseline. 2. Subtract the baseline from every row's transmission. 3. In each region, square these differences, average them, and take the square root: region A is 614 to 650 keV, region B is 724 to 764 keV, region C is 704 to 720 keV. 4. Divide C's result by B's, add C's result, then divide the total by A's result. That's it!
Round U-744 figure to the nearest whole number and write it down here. 17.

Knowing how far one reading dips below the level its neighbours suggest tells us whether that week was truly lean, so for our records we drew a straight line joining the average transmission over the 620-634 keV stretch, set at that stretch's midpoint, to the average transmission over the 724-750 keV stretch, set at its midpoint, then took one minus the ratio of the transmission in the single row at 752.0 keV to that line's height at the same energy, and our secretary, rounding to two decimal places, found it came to 0.29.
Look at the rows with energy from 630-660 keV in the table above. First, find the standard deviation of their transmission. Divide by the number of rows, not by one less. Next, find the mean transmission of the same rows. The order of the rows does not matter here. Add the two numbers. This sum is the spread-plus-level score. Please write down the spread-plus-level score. 2.29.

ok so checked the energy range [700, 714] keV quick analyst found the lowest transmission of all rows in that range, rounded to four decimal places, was 1.4560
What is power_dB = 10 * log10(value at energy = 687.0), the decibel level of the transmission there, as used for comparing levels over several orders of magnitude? 3.20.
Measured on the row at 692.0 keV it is 3.09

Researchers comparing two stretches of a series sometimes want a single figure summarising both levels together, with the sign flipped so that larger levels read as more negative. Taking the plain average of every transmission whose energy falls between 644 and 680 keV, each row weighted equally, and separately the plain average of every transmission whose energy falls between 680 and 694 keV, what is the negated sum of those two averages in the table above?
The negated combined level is -4.25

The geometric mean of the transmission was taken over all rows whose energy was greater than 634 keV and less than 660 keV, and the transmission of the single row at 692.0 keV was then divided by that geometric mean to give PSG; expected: 0.92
